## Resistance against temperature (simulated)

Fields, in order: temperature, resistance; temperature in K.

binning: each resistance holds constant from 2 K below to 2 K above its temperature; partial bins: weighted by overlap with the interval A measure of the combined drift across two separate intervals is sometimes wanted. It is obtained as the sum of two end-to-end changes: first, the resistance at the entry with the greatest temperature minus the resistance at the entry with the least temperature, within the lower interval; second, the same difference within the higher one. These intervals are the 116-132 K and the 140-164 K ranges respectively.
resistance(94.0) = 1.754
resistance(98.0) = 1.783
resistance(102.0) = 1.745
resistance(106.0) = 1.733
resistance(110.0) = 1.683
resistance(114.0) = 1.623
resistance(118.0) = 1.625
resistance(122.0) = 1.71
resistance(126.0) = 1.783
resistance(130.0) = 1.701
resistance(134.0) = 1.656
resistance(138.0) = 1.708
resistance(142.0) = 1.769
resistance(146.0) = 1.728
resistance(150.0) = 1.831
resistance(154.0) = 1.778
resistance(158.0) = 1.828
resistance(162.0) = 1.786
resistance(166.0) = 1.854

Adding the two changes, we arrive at 0.093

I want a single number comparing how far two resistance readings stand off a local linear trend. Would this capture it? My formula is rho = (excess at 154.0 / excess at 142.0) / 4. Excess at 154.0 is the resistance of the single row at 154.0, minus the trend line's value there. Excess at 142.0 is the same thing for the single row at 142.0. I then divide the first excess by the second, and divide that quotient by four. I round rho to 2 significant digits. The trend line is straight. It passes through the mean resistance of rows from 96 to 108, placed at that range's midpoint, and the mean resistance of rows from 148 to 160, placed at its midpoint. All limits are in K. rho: 0.29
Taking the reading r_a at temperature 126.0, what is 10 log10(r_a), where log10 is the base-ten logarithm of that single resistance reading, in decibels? 2.51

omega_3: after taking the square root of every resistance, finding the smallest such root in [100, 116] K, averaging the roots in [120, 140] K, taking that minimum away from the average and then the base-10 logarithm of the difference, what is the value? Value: -1.47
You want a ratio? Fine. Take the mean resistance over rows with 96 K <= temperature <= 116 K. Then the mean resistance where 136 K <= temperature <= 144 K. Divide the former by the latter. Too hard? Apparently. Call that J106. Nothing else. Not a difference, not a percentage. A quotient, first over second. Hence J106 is 0.99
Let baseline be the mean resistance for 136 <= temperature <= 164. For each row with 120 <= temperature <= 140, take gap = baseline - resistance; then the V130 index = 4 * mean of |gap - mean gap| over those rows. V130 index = 0.11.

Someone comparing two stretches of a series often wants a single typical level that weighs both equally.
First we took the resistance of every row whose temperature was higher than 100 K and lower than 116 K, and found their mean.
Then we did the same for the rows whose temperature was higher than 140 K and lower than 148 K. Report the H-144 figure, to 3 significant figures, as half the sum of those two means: 1.72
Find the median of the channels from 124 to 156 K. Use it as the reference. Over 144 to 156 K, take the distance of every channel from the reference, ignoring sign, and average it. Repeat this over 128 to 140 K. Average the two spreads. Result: 0.052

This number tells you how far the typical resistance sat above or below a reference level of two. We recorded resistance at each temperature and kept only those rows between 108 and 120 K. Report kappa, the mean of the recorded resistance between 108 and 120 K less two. -0.36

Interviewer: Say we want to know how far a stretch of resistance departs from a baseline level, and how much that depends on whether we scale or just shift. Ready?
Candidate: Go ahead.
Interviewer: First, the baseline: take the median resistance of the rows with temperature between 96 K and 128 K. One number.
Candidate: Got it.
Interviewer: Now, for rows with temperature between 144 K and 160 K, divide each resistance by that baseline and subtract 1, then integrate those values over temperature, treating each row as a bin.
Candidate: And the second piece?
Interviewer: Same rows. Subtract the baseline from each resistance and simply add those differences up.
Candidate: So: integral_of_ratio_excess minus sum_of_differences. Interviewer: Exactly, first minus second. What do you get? 0.37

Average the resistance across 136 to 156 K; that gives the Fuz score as 1.76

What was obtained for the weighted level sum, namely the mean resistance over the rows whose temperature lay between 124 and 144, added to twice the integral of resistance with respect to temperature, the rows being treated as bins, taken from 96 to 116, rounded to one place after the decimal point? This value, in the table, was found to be 70.3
